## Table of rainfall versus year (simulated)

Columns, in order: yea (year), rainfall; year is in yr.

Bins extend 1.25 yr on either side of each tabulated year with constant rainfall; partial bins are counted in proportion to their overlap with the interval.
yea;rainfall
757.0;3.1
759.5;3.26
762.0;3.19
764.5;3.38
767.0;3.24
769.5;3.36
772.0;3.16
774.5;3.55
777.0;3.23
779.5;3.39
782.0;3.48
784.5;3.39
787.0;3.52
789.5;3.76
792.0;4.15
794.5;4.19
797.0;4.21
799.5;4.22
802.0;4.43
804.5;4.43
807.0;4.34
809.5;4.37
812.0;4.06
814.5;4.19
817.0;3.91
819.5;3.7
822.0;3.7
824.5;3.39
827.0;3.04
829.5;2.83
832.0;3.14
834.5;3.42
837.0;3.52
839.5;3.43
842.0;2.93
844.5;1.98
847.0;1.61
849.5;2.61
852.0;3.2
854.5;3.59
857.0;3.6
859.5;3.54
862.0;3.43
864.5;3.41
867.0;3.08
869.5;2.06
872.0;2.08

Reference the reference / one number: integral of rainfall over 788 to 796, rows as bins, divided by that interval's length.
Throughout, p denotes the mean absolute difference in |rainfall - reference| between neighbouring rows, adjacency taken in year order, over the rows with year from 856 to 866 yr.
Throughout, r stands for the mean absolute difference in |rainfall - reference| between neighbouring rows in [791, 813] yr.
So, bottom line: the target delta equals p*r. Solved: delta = 0.006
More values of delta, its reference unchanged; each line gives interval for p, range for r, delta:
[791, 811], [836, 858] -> 0.028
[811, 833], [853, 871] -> 0.051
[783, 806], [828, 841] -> 0.019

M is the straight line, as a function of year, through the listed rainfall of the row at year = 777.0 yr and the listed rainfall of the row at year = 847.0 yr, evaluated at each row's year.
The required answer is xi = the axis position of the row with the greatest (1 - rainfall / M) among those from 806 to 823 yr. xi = 819.5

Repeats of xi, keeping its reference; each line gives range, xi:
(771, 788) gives 772.0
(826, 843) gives 829.5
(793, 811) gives 794.5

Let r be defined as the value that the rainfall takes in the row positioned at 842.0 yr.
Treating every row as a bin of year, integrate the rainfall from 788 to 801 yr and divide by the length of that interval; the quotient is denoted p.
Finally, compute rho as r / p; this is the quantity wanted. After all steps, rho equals 0.7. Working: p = 4.10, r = 2.93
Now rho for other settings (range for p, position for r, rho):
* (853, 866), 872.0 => 0.6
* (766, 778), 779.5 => 1.0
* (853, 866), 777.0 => 0.9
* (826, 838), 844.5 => 0.6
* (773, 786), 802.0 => 1.3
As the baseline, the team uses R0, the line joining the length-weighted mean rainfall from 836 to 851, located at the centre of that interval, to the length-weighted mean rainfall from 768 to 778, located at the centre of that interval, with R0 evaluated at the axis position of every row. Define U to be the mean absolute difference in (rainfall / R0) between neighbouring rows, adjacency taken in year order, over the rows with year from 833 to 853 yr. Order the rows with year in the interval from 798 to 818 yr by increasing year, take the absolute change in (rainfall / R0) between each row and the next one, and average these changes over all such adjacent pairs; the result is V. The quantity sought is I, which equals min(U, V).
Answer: 0.052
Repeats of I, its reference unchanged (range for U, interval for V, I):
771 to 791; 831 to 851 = 0.065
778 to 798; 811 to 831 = 0.051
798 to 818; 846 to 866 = 0.052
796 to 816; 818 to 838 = 0.042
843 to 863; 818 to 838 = 0.081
